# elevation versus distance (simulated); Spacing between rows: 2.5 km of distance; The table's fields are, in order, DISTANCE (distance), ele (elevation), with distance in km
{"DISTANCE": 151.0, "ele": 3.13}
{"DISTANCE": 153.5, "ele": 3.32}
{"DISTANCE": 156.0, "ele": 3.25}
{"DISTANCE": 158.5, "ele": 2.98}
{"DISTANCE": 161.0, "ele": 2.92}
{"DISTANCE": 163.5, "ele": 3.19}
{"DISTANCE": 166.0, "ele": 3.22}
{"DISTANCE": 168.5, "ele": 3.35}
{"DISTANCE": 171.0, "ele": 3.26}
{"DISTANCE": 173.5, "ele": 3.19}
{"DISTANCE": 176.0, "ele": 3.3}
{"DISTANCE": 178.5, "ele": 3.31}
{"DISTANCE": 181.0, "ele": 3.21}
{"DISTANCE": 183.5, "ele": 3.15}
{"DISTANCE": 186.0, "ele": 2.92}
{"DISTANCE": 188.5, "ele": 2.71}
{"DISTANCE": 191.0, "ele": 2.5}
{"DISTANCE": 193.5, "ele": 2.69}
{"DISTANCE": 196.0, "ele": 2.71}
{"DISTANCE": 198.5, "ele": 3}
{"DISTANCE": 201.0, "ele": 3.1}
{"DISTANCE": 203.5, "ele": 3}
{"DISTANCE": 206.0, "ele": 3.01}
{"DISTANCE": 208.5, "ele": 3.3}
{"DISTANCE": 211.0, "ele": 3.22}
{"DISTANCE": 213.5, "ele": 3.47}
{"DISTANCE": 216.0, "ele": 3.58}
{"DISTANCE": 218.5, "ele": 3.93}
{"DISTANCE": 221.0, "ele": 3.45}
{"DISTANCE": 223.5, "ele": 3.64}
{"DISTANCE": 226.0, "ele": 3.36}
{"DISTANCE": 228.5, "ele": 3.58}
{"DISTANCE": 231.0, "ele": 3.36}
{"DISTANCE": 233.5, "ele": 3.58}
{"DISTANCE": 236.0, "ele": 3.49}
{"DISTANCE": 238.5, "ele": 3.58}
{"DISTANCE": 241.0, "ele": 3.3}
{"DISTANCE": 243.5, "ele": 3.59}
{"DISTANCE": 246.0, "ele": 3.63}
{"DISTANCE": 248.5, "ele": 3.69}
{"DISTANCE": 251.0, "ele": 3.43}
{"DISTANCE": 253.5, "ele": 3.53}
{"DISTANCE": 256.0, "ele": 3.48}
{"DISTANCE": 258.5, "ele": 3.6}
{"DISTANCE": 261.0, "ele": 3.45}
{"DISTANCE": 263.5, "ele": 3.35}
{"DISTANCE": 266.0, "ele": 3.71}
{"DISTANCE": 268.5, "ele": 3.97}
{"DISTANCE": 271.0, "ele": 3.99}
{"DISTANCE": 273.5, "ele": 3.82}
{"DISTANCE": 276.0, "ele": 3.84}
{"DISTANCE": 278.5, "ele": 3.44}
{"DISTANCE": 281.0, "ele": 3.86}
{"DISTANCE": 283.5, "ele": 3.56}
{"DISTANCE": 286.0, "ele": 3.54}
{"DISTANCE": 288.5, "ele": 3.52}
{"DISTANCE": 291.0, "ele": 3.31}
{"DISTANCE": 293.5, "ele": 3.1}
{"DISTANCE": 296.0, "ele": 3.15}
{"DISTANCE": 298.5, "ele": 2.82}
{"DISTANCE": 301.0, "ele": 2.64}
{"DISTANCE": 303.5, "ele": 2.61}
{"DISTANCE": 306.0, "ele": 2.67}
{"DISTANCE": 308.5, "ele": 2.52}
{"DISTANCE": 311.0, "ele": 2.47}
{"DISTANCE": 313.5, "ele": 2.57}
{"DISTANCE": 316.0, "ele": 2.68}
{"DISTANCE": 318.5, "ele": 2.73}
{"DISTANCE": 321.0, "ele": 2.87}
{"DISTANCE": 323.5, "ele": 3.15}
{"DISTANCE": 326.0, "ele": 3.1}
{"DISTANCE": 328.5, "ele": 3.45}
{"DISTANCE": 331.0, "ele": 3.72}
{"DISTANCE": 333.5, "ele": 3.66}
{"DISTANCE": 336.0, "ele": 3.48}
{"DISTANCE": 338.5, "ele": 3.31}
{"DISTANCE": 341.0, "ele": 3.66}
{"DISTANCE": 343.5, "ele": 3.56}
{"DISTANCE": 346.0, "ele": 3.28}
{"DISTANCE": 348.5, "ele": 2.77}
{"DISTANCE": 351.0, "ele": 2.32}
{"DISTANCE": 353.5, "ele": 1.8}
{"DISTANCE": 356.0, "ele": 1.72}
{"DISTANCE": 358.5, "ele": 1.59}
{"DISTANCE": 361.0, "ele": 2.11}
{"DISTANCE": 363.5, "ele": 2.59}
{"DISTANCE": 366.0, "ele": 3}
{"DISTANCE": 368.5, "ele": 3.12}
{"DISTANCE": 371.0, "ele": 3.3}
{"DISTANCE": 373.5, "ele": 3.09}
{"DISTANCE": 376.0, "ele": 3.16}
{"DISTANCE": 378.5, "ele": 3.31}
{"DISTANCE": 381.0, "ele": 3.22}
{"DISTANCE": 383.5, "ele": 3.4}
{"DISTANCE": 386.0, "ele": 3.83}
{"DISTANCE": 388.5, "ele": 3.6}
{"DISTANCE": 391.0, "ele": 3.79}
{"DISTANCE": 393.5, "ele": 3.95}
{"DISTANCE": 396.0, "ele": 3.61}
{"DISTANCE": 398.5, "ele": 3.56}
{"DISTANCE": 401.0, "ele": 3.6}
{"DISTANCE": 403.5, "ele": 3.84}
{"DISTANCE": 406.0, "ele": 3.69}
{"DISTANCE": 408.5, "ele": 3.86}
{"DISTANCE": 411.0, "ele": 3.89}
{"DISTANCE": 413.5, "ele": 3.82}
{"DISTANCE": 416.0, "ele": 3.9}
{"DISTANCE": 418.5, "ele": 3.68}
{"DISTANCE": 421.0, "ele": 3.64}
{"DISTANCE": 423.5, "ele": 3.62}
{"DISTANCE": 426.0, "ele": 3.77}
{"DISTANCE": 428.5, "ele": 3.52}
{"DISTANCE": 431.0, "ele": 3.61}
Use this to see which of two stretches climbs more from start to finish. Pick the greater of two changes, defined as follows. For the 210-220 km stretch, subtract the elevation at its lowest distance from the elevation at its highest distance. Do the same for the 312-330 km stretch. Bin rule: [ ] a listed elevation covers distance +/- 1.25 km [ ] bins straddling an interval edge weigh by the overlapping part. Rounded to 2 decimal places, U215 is 0.88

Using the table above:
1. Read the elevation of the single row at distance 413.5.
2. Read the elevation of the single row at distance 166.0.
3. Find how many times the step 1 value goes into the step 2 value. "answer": 0.84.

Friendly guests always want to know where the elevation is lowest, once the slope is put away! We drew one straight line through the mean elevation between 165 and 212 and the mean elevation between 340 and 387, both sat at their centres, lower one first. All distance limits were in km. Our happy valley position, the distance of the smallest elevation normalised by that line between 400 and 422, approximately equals 401.0 km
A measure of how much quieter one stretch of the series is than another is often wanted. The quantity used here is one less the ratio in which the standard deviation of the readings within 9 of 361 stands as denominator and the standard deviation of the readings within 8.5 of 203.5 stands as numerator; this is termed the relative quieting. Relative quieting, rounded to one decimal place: 0.7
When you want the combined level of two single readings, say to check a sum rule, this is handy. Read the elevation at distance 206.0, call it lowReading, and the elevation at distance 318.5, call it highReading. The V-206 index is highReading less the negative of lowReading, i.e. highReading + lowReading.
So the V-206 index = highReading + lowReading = 5.7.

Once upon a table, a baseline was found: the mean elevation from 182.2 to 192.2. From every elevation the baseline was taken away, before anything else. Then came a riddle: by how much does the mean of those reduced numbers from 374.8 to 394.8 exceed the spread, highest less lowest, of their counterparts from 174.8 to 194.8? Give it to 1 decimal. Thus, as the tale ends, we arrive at -0.1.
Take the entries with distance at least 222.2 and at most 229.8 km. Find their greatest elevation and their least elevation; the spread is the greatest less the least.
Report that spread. 0.28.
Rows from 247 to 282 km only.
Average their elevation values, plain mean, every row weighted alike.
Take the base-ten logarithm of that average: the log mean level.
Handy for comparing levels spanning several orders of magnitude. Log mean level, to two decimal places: 0.56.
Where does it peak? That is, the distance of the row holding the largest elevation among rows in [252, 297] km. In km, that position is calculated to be 271.0 km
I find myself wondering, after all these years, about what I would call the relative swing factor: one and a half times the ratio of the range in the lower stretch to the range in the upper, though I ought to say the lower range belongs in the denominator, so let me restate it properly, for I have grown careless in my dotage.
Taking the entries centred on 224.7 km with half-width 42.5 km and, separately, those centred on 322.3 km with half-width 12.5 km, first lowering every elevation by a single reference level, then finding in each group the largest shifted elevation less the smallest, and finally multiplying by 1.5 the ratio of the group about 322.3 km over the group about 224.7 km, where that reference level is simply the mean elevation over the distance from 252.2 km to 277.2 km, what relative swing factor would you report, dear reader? 1.3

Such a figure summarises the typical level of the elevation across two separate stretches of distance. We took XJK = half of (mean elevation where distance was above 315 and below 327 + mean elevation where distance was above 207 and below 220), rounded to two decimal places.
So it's 3.20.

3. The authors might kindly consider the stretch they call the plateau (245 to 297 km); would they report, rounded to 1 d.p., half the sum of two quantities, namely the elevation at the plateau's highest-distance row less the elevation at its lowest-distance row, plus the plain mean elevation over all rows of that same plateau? 1.5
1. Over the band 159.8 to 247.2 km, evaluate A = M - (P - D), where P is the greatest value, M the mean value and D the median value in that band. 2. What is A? 2.6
